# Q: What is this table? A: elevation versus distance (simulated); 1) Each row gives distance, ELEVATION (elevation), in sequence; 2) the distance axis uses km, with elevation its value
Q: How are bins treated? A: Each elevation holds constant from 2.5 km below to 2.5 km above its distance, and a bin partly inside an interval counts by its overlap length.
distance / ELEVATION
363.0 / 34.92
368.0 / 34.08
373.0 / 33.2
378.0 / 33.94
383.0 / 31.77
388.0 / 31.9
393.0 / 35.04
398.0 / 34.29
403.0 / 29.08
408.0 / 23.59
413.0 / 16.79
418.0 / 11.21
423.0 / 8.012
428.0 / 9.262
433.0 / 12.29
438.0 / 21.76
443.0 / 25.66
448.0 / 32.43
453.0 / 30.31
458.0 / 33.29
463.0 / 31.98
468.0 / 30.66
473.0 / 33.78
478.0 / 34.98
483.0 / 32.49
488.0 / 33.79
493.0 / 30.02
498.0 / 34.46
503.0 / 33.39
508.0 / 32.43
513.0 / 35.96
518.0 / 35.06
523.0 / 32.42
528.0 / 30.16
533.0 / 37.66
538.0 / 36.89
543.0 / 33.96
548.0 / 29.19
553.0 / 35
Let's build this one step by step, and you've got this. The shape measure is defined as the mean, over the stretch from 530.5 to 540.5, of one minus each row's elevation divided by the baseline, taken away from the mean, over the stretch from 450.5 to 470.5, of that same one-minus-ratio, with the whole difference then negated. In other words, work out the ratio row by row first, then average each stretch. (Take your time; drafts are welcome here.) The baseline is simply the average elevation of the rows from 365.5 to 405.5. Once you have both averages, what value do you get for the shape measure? -0.2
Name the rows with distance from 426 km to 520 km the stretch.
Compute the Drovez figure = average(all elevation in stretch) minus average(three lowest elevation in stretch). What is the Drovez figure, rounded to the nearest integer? 15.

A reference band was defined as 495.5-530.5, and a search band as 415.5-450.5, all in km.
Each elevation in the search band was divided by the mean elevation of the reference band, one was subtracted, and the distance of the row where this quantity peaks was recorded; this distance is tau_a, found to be 448.0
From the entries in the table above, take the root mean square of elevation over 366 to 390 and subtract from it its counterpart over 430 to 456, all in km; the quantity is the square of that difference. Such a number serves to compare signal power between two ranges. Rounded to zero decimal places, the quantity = 56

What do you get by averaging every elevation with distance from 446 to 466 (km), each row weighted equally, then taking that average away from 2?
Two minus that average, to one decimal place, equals -30.0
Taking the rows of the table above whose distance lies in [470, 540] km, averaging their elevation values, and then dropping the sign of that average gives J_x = 33.8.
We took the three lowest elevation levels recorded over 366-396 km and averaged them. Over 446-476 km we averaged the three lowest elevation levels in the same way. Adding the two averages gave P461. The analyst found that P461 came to 63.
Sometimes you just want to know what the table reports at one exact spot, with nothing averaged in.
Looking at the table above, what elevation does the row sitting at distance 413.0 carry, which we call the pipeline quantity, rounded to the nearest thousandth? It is 16.790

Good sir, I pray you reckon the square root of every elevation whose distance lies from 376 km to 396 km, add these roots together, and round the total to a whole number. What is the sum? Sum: 23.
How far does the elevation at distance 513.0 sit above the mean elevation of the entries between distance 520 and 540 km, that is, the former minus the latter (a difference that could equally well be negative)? 1.7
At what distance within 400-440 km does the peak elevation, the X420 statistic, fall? 403.0 km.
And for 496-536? 533.0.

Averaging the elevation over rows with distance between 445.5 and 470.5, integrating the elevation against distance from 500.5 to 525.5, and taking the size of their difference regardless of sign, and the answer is 815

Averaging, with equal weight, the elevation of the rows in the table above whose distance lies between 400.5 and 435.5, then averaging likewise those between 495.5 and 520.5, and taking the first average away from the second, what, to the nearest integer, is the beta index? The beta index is 19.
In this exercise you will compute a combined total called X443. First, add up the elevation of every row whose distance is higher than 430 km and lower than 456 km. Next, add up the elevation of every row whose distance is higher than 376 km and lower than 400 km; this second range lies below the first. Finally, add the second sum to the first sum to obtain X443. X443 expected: 289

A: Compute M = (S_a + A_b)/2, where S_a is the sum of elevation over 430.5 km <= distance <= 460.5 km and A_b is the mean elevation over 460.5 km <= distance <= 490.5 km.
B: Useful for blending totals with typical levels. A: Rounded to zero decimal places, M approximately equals 94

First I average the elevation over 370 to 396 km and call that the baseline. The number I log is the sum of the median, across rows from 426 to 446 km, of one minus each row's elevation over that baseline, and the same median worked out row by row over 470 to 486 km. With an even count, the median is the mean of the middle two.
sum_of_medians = 0.47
